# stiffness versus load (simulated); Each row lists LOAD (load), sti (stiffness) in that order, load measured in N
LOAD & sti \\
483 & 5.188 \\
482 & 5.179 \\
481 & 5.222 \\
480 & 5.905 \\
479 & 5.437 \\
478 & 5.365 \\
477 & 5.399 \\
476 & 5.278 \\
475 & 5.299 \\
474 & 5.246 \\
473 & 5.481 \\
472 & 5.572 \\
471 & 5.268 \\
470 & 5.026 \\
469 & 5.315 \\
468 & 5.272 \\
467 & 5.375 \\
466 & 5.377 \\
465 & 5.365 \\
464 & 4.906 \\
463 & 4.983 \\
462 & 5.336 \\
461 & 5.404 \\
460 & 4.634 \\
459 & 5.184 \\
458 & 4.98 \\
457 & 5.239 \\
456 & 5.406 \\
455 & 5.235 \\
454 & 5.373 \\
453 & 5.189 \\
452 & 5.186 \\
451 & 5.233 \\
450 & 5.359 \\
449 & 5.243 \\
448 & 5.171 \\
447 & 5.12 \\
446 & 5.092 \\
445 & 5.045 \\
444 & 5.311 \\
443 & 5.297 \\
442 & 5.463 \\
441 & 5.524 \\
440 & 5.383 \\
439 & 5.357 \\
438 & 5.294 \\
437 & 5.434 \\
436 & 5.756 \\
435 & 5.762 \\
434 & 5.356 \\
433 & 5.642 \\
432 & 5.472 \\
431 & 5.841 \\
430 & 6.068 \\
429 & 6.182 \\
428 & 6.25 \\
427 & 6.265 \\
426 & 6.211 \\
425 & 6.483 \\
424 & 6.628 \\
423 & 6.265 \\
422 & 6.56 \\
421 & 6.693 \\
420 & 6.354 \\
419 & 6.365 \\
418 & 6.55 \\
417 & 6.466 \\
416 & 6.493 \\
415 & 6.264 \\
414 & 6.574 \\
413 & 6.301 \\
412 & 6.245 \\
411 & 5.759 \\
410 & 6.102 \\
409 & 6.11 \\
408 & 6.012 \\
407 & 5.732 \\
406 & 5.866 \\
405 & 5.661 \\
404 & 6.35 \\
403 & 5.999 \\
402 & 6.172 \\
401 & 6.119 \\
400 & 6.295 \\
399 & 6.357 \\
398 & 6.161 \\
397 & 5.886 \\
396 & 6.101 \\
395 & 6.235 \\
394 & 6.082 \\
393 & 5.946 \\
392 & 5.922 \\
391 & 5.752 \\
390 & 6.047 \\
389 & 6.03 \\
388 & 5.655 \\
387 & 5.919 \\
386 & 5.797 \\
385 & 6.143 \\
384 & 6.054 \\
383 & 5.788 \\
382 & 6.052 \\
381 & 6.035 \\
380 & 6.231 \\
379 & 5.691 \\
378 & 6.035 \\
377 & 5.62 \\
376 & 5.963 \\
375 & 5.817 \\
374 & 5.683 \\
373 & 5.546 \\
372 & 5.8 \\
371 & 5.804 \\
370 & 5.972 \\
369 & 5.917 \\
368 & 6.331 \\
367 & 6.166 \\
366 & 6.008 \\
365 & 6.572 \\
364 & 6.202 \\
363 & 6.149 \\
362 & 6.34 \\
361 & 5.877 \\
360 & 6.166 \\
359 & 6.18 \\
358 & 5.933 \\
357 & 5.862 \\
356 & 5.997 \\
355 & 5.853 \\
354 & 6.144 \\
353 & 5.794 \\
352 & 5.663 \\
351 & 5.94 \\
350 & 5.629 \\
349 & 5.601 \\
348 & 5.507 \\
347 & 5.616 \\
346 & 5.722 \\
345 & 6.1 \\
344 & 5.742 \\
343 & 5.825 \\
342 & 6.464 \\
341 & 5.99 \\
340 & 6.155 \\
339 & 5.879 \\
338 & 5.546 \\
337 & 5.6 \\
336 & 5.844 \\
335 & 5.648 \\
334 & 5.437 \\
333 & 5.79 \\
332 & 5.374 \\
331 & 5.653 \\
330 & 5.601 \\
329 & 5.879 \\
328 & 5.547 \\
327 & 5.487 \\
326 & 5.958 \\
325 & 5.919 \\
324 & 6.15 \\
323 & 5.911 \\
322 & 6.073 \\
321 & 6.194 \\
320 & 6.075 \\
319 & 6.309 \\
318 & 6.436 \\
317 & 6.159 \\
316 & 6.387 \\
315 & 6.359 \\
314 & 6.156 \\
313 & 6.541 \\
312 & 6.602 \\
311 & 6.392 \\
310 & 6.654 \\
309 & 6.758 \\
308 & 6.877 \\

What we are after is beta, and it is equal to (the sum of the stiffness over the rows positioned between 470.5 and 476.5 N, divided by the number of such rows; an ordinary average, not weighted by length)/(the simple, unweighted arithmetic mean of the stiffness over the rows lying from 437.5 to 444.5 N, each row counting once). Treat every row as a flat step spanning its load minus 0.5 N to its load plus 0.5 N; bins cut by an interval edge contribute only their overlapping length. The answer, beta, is 1.00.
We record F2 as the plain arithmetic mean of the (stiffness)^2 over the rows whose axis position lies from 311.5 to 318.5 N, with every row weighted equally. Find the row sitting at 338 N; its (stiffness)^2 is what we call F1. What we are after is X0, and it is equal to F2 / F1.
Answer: 1.32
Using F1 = 31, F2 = 41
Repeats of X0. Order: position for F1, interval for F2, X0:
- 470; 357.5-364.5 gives 1.48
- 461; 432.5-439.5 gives 1.04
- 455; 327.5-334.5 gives 1.15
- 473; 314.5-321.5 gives 1.31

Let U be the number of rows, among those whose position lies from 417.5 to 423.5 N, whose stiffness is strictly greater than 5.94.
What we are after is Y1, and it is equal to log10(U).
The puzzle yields 0.78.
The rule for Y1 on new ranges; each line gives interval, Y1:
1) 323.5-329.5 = 0.30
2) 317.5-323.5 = 0.70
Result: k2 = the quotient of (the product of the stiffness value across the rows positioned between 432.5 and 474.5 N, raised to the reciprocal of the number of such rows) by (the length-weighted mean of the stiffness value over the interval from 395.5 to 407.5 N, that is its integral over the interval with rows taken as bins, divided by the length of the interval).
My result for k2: 0.87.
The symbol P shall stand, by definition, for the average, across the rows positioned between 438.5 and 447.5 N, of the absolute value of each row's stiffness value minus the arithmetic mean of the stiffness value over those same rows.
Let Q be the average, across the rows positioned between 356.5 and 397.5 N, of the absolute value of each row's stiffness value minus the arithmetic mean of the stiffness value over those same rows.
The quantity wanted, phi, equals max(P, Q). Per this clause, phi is 0.171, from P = 0.135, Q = 0.171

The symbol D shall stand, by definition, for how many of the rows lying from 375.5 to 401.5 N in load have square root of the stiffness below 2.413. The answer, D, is 6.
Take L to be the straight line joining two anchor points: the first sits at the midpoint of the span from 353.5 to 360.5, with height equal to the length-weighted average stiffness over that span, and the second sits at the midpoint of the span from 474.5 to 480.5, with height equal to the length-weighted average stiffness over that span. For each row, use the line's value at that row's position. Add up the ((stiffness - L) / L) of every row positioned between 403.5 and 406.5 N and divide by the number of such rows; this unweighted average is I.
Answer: 0.03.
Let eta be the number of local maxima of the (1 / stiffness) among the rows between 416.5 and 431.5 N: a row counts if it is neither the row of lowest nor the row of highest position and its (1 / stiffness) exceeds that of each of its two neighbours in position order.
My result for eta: 3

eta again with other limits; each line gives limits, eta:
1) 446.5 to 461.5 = 4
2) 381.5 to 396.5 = 4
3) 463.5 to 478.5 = 4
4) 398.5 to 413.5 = 5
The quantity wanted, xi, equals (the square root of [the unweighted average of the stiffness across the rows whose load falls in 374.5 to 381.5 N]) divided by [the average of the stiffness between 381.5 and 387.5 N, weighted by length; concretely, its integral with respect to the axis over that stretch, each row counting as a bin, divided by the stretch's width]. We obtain 0.408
